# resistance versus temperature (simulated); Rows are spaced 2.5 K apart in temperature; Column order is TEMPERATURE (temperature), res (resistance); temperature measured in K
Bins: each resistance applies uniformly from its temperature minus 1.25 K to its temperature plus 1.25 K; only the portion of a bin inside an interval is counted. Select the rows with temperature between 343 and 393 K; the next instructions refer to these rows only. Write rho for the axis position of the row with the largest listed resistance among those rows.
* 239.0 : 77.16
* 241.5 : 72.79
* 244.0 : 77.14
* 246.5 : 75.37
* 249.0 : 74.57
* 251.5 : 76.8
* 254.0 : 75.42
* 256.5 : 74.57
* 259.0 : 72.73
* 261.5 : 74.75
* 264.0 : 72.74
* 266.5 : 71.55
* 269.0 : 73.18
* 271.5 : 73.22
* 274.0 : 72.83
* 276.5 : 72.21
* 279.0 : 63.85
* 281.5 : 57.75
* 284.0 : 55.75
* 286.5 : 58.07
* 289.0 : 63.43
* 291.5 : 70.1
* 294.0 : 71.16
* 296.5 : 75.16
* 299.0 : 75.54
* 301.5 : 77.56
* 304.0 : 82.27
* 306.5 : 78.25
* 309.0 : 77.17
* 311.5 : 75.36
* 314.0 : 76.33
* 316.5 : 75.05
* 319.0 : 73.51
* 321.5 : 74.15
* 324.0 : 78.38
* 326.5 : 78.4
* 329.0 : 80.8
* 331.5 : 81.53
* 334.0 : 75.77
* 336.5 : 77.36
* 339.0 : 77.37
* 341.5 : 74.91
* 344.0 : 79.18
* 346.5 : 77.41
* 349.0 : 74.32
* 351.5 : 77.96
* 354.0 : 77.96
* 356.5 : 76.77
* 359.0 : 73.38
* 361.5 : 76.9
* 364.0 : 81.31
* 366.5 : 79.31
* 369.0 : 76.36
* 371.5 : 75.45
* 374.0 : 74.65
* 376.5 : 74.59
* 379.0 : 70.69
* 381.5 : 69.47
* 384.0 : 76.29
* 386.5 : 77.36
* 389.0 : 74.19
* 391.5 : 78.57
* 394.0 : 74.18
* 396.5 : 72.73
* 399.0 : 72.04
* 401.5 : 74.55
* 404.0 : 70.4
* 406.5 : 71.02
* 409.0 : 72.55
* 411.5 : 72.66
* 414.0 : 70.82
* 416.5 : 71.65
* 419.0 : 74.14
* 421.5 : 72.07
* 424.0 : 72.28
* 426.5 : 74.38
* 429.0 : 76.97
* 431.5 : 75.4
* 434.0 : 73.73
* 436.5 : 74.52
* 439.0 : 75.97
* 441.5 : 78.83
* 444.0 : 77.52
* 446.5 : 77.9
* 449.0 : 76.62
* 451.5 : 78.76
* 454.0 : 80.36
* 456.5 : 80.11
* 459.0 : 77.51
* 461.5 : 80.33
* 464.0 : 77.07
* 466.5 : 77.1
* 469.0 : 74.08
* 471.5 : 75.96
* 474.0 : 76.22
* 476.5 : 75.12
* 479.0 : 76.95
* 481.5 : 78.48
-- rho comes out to 364.0 K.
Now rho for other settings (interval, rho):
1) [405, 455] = 454.0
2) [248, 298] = 251.5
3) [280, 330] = 304.0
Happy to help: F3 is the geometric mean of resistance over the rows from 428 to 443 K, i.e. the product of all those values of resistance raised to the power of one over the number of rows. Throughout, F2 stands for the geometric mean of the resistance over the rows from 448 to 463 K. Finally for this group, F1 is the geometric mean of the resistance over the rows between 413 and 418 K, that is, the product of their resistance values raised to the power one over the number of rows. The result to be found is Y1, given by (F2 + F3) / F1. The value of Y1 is 2.17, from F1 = 71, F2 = 78.9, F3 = 75.9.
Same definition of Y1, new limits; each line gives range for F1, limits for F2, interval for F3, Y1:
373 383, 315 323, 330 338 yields 2.11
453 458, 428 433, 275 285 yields 1.72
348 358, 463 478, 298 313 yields 2.00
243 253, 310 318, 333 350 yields 2.00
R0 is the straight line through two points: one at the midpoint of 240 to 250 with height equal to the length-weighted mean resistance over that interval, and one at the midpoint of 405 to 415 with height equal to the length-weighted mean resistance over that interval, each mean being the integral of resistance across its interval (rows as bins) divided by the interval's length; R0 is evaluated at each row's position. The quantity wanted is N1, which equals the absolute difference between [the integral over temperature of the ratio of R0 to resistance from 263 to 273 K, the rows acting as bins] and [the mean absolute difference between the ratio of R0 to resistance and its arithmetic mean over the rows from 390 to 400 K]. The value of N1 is 10.2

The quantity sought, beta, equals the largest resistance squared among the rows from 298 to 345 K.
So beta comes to 6768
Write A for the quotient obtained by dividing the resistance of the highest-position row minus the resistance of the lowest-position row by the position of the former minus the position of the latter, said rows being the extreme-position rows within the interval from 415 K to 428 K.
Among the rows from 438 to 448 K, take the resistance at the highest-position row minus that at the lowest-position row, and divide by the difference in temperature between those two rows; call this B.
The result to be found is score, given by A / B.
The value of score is 1.1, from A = 0.3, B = 0.3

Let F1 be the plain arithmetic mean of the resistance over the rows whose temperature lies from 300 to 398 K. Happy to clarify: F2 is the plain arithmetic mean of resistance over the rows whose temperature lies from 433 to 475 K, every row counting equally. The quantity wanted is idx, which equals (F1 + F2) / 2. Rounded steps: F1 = 76.5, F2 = 77.2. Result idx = 77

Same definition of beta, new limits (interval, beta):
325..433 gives 6647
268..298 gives 5649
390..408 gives 6173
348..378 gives 6611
